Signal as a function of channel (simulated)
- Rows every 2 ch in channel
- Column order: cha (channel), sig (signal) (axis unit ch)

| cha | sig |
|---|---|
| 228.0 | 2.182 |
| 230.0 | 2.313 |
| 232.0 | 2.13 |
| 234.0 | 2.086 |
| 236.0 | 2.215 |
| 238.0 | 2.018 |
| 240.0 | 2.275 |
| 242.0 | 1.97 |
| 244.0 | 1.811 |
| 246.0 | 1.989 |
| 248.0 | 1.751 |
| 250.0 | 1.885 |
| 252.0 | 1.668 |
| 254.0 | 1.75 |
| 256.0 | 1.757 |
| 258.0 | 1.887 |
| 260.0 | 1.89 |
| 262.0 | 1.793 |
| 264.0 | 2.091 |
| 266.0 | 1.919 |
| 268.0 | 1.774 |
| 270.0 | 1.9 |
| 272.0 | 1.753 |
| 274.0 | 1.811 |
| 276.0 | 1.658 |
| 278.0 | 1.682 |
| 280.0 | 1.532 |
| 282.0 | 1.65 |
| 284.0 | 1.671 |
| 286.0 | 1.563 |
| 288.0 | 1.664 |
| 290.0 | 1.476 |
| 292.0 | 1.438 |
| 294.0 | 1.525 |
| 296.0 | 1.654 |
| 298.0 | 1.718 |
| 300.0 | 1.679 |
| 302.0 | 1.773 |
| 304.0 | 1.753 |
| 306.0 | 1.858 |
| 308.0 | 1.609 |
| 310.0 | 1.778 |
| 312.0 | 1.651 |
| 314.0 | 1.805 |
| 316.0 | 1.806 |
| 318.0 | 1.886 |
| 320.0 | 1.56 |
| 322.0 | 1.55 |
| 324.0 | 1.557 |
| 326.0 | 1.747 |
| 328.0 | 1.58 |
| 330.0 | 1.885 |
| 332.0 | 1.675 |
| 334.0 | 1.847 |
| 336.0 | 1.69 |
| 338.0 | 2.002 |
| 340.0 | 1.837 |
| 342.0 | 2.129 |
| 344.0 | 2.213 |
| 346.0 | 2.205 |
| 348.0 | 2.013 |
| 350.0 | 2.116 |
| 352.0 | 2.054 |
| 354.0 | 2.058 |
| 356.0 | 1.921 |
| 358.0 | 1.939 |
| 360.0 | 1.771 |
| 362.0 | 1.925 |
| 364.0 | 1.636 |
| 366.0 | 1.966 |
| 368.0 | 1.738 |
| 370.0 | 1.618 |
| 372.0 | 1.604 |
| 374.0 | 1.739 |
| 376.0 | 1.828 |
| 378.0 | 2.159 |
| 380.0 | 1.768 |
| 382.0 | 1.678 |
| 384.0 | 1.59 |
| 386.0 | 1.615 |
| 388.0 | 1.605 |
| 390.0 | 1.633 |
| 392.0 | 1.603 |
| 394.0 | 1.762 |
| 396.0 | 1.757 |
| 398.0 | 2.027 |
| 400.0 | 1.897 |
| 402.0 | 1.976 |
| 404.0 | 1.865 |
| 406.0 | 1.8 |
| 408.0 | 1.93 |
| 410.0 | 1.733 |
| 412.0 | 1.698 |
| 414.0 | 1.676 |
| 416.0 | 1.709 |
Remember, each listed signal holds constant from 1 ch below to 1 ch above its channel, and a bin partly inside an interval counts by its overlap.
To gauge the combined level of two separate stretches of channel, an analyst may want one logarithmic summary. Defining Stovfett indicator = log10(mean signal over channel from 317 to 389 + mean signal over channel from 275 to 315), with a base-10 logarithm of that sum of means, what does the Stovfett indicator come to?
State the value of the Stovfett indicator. 0.542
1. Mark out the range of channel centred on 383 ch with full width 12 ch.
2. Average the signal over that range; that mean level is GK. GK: 1.74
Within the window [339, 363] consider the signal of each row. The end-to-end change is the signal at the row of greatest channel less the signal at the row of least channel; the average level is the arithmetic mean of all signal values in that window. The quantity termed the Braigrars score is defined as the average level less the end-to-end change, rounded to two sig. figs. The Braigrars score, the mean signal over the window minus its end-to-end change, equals 1.9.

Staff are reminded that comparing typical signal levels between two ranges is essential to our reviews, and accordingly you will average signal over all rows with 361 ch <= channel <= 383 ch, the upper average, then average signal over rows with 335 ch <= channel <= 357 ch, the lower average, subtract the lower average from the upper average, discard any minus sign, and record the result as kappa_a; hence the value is 0.23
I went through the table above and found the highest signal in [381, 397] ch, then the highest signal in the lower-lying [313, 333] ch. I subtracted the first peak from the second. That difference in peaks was 0.12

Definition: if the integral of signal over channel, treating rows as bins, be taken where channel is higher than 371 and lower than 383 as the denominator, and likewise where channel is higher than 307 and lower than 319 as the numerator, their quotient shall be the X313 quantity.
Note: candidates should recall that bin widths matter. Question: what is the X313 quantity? 0.98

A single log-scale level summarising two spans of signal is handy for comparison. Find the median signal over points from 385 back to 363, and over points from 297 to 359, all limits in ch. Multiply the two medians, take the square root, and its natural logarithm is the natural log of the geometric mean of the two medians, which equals 0.572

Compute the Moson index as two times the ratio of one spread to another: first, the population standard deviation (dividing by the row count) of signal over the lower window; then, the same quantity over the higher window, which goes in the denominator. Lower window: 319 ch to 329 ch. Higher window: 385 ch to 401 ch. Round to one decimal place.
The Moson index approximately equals 1.0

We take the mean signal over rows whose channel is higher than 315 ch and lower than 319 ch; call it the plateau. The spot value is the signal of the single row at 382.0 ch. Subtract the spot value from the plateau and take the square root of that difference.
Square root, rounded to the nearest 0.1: 0.4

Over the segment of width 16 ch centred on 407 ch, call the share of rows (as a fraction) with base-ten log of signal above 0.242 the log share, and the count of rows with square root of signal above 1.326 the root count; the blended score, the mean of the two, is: 2.8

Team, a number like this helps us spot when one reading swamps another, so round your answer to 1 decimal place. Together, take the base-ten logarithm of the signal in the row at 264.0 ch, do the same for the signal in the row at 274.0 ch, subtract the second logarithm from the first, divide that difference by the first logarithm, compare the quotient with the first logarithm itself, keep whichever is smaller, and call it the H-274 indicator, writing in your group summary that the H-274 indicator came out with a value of 0.2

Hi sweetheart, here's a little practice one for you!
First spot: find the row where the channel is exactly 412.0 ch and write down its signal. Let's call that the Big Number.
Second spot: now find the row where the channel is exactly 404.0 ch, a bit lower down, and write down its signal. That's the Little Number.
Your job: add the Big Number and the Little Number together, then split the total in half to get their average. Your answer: 1.78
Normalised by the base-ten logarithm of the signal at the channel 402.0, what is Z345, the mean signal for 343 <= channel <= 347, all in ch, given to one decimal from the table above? 7.5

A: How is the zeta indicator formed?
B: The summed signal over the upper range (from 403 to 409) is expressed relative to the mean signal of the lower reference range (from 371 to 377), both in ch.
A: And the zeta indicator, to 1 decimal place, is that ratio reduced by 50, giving -46.8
